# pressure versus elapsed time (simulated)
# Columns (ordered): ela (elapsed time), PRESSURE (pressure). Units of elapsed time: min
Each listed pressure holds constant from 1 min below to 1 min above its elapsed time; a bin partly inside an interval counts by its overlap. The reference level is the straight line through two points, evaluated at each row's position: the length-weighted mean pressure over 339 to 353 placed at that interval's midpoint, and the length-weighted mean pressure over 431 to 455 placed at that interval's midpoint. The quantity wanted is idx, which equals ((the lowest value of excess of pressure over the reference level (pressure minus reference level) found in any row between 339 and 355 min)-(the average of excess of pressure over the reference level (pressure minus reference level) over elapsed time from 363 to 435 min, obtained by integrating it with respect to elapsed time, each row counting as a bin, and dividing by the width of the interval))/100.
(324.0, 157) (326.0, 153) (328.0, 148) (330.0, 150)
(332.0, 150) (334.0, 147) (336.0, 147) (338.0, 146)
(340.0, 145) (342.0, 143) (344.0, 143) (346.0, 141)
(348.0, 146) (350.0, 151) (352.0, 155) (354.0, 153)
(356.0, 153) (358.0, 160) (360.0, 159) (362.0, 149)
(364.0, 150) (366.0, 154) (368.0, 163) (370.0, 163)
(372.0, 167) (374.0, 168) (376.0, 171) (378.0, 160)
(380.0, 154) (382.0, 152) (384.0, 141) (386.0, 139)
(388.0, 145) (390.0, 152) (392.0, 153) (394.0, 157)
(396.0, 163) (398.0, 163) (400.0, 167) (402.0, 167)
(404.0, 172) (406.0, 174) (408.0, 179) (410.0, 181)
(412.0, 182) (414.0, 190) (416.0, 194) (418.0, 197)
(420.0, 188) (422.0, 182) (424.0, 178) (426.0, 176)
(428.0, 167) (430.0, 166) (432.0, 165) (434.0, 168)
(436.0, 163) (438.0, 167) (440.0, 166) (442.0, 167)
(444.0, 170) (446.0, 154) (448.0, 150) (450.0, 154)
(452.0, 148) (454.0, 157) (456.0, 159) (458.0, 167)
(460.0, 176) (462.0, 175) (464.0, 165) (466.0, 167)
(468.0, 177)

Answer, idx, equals -0.18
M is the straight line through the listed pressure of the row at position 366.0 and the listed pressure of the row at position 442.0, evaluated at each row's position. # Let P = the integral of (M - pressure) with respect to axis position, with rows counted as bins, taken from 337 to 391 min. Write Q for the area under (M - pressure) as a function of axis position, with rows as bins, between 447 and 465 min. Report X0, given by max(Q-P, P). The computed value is 96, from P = 52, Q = 147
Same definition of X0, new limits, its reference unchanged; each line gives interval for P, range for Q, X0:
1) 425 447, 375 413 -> -7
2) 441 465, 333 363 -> 169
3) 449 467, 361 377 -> 119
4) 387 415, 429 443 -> 210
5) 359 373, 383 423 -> -54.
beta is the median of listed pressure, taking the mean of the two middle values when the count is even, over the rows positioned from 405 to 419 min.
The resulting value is 182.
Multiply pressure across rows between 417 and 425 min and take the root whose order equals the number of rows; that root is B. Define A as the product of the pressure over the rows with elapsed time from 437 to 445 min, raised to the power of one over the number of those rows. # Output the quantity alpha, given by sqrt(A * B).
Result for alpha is 177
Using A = 167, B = 186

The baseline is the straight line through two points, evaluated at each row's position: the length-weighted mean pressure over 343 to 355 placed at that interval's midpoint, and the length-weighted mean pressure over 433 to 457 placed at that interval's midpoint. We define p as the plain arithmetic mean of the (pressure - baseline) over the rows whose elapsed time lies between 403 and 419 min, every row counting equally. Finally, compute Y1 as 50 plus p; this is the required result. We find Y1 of 77.7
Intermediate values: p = 28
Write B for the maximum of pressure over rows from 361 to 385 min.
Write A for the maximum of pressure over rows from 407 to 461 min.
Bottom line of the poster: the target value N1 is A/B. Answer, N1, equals 1.2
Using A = 197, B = 171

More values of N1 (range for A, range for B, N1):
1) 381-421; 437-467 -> 1.1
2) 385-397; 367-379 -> 1.0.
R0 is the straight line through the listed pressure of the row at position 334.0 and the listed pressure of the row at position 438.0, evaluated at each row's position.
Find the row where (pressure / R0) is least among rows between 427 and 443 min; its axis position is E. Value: 436.0 min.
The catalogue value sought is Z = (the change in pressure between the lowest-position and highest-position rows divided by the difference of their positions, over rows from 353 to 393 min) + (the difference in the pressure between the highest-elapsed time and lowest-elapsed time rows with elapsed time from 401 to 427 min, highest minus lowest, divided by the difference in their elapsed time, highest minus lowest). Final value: 0.4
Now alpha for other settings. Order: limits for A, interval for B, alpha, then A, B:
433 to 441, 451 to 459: 162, 166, 158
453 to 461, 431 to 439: 165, 165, 166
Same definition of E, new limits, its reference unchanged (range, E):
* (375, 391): 386.0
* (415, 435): 432.0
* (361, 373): 362.0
